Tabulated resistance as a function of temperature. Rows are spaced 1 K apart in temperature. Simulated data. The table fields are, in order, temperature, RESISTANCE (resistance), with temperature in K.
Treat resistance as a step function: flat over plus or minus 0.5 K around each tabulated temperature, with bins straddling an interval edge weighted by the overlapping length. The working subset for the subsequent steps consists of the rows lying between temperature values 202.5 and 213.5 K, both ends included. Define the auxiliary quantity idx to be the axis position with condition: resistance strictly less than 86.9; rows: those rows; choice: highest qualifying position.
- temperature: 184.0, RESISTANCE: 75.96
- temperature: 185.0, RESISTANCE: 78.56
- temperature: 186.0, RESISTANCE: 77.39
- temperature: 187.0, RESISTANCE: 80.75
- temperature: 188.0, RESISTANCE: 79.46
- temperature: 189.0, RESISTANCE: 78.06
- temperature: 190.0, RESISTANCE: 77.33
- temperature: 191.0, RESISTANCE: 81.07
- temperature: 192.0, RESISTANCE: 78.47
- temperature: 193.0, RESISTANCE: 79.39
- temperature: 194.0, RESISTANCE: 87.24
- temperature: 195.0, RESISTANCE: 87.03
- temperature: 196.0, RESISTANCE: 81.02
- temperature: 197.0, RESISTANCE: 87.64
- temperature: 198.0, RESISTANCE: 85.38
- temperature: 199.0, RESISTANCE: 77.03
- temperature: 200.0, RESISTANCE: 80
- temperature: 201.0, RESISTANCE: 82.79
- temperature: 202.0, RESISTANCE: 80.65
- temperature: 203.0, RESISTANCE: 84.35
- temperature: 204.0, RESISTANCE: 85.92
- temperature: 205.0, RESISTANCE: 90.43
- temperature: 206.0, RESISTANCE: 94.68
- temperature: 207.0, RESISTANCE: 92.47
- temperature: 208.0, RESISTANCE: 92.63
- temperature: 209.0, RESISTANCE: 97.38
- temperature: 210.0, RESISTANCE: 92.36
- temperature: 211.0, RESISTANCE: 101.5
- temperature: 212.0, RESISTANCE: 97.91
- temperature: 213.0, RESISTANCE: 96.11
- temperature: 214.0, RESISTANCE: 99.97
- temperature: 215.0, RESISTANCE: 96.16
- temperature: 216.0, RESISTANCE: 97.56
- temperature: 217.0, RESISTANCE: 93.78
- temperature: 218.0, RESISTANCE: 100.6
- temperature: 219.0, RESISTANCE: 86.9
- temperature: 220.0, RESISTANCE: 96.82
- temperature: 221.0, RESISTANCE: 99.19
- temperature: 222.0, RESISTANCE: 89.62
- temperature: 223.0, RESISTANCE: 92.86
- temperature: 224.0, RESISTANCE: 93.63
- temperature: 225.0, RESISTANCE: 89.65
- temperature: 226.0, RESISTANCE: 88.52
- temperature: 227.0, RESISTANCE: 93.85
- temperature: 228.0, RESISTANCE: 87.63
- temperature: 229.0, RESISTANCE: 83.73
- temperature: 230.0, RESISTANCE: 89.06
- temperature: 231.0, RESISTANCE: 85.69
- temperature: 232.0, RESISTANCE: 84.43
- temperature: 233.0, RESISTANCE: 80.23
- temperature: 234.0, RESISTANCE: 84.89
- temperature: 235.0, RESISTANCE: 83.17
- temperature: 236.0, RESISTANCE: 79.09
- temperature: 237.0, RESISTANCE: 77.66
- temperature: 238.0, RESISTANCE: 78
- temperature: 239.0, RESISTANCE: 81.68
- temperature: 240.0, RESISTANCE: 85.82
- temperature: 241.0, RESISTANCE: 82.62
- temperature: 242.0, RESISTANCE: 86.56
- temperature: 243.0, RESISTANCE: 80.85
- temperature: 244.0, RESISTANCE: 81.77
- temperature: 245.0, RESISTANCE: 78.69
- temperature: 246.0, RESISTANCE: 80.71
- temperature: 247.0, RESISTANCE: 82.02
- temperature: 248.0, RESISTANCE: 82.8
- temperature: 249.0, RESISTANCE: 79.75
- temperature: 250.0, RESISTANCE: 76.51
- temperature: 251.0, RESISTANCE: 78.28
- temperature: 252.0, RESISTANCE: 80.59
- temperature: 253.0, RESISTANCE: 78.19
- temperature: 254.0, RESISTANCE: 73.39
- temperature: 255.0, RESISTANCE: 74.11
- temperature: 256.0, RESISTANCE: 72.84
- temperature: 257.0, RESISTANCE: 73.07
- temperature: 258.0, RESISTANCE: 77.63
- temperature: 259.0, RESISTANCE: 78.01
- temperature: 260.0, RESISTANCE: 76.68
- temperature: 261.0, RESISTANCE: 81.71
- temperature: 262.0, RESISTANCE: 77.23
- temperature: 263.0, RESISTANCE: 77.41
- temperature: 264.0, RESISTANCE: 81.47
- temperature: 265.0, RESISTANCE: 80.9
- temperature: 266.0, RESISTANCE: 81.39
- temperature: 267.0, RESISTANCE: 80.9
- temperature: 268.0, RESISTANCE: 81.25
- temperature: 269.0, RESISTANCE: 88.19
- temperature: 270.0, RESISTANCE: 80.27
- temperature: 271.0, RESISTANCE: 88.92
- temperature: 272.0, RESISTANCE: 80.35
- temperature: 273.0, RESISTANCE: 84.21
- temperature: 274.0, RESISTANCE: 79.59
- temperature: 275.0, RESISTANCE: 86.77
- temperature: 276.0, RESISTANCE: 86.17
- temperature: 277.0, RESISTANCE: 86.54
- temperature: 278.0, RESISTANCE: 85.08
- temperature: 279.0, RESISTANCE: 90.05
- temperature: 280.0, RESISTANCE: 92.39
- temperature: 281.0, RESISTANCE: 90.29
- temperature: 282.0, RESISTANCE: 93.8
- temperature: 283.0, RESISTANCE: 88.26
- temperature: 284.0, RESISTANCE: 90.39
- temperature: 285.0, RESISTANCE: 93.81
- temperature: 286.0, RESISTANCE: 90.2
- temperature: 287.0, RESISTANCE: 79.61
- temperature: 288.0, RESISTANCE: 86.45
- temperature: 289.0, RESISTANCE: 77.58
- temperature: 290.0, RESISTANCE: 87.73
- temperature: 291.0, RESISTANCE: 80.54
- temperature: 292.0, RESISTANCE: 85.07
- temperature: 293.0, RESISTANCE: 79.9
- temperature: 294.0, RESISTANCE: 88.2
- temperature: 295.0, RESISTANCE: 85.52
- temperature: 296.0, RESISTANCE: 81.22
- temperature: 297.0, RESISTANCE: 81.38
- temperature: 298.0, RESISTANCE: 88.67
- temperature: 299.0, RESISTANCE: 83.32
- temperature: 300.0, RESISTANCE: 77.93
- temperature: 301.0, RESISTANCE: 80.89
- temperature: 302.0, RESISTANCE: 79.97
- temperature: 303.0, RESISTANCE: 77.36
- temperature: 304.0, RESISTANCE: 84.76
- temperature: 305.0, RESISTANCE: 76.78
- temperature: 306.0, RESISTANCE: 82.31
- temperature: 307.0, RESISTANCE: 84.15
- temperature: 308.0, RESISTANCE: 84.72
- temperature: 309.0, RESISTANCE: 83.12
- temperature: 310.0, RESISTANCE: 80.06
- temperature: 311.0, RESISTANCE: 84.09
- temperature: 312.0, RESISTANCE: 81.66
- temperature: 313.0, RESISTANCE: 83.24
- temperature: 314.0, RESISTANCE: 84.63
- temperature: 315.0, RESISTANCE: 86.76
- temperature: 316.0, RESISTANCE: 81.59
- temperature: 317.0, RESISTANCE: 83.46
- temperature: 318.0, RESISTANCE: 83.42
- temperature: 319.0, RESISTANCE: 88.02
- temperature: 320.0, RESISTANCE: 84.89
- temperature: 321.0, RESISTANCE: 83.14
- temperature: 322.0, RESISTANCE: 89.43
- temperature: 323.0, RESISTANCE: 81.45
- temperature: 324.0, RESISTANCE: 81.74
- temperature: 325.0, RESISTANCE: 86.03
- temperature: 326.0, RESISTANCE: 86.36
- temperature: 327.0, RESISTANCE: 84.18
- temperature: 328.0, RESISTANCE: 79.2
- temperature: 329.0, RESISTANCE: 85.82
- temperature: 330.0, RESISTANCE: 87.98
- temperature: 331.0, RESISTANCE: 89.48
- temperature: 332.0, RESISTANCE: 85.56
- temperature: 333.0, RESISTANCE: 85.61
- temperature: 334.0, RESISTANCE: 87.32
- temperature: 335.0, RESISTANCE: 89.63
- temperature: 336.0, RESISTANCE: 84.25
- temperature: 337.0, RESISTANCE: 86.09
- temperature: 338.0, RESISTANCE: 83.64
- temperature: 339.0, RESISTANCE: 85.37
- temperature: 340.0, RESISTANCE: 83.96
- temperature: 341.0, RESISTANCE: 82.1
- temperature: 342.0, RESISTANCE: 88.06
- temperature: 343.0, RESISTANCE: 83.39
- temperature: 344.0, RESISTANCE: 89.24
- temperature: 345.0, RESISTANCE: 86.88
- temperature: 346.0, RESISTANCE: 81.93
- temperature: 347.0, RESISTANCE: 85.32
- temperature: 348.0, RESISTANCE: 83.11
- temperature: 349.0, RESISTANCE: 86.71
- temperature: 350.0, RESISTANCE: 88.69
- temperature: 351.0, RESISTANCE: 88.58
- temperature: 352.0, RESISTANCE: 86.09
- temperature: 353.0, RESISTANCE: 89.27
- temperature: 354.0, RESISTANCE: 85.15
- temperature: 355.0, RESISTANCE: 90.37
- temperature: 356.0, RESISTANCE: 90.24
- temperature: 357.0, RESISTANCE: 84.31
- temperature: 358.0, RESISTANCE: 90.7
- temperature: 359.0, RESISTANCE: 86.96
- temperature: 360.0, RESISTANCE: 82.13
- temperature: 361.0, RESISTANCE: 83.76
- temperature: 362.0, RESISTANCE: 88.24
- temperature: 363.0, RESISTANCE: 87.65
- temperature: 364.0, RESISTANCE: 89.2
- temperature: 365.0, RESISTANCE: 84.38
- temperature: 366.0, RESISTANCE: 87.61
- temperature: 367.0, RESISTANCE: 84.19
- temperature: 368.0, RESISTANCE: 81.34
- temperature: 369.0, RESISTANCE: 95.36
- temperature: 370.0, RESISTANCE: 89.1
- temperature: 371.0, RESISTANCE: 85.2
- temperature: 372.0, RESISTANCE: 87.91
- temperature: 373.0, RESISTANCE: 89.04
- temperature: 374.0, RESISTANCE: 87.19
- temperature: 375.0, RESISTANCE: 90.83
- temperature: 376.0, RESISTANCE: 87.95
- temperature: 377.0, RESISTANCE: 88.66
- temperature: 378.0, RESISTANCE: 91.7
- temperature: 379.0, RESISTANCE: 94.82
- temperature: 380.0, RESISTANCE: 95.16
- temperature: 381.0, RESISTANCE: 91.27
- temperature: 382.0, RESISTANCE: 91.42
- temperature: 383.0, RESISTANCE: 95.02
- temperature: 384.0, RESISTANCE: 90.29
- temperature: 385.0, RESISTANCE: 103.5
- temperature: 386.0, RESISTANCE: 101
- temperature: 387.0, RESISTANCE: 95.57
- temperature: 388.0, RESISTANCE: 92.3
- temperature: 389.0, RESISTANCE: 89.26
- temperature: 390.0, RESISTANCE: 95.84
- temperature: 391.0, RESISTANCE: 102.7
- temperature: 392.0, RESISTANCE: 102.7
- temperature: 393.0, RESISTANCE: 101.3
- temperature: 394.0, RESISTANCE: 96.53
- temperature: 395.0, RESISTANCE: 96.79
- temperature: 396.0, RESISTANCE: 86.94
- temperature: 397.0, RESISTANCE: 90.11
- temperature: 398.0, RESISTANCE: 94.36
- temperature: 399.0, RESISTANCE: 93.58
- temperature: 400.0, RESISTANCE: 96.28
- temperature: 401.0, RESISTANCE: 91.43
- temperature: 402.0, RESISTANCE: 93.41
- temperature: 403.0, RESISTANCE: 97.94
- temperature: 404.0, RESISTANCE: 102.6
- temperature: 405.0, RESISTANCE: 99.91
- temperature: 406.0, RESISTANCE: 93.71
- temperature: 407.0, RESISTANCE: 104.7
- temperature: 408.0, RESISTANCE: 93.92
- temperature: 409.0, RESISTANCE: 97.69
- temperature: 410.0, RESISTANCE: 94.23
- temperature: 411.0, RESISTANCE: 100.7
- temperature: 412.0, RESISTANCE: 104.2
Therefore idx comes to 204.0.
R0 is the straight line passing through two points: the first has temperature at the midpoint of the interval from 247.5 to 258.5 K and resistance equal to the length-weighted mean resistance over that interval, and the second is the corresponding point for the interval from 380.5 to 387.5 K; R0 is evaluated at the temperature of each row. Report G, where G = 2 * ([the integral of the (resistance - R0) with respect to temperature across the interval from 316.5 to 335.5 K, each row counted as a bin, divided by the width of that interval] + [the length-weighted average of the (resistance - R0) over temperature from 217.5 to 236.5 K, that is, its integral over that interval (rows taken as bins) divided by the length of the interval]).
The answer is 27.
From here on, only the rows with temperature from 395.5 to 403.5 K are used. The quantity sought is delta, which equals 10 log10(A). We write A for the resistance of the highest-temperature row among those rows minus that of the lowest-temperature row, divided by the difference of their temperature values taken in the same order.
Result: 2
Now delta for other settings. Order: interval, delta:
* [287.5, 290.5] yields -2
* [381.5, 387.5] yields -1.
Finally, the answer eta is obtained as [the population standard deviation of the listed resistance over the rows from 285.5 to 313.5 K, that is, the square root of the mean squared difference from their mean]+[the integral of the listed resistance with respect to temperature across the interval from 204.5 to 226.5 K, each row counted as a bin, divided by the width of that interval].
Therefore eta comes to 98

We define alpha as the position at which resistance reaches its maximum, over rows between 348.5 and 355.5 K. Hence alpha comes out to 355.0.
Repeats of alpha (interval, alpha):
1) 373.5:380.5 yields 380.0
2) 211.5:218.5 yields 218.0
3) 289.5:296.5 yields 294.0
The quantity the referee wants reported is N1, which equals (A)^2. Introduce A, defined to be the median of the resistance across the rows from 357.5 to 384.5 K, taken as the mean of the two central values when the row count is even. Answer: 7861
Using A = 89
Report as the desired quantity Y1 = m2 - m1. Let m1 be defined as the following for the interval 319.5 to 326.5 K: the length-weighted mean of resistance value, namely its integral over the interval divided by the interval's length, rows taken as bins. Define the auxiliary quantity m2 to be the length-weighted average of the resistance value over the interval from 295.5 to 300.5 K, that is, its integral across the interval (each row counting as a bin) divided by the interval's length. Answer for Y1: -2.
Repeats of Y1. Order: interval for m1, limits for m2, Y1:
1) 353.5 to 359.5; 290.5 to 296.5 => -5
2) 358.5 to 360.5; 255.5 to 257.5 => -12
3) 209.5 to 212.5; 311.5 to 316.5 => -14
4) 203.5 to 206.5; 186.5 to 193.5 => -11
